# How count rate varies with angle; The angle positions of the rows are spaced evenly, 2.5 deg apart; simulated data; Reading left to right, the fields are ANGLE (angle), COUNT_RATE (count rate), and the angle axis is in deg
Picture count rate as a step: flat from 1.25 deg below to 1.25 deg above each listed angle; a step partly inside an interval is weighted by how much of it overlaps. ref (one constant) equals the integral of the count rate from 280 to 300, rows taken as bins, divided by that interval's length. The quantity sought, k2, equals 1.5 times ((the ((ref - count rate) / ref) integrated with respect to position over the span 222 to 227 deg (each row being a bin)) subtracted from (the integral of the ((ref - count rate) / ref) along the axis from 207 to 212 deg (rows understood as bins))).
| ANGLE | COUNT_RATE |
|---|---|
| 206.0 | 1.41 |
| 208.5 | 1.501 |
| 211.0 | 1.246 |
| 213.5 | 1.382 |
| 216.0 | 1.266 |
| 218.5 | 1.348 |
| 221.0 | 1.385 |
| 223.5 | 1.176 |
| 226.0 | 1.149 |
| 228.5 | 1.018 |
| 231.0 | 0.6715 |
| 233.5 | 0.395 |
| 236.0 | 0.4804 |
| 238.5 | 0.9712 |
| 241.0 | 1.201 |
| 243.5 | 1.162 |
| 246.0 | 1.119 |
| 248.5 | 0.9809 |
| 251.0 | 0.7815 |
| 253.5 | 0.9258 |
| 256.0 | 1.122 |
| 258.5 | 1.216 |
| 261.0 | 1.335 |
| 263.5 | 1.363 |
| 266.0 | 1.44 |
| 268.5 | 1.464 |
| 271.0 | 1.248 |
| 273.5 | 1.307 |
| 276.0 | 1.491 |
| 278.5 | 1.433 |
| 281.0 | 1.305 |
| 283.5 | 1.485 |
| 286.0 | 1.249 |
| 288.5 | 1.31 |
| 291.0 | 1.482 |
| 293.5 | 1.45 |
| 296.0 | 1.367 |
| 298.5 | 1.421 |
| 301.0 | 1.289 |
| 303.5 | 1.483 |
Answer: -1.1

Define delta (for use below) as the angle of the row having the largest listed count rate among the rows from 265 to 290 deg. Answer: 276.0 deg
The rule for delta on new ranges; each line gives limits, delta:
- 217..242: 221.0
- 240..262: 261.0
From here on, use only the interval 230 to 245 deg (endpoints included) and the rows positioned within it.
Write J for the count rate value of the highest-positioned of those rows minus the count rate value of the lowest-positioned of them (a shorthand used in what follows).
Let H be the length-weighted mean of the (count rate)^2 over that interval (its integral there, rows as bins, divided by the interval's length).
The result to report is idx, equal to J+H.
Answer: 1.3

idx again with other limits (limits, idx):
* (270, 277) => 2.1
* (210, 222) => 1.9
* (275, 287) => 1.7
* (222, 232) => 0.6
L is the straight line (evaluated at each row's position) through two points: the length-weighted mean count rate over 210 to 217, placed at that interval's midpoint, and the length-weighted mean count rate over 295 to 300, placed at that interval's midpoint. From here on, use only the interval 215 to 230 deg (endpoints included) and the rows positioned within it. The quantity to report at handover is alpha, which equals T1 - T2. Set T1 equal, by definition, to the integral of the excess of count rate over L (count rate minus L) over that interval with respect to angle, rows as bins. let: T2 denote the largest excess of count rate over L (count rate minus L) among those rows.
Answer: -1.5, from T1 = -1.5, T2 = 0.08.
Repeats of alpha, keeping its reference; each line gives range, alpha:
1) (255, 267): -0.8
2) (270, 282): -0.2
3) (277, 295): 0.1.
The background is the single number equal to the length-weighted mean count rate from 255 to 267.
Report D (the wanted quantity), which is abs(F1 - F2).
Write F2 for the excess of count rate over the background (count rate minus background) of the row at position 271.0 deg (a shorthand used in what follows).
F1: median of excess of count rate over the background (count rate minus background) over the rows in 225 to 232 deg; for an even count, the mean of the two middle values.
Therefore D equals 0.23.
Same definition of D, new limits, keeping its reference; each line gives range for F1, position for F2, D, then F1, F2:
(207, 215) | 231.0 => 0.71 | 0.1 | -0.62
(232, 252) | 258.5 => 0.24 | -0.3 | -0.08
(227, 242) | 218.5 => 0.53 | -0.5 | 0.05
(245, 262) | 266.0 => 0.32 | -0.2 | 0.14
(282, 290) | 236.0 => 0.83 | 0.0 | -0.82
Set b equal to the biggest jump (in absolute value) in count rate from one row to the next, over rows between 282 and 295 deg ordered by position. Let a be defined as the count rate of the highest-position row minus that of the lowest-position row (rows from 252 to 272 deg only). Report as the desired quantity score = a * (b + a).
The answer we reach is 0.180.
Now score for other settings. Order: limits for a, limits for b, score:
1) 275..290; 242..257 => -0.003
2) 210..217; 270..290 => 0.005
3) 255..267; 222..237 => 0.211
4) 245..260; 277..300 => 0.032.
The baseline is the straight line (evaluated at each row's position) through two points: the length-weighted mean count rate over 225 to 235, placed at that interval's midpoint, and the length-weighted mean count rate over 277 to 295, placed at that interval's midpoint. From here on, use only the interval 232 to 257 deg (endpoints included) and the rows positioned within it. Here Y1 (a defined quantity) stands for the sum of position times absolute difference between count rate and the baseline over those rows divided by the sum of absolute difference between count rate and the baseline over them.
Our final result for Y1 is 241.3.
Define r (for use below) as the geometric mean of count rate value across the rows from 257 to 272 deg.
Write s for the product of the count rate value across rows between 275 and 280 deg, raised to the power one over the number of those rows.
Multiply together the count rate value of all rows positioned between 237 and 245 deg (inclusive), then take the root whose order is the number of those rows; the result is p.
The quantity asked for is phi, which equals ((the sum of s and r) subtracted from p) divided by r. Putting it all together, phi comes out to -1.3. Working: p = 1.11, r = 1.34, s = 1.46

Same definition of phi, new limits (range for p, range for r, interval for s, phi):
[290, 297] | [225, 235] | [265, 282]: -0.9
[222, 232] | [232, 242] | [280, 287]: -1.5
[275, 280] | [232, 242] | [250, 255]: -0.1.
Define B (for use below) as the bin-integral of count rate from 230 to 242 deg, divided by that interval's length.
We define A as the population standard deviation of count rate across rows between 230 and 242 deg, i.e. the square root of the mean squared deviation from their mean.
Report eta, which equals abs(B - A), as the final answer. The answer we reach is 0.4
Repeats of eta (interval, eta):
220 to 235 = 0.6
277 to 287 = 1.3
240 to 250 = 1.0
